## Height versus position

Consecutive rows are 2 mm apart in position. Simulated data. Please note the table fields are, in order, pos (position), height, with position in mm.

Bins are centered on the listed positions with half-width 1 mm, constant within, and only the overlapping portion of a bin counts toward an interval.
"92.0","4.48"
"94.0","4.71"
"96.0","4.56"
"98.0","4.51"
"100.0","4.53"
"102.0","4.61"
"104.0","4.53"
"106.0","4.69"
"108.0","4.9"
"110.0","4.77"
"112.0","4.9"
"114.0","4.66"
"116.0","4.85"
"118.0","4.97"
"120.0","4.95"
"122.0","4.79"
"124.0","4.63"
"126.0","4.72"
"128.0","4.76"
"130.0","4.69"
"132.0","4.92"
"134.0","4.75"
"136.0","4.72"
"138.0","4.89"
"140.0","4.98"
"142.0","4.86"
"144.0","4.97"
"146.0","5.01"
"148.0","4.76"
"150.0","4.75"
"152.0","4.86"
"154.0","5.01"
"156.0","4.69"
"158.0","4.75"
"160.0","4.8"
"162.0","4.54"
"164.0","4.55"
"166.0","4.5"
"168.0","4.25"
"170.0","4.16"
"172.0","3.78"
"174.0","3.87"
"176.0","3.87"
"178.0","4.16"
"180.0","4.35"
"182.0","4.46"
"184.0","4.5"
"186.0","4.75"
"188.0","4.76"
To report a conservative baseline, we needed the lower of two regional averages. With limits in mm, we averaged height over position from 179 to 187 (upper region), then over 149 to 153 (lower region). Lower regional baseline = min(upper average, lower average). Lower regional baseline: 4.5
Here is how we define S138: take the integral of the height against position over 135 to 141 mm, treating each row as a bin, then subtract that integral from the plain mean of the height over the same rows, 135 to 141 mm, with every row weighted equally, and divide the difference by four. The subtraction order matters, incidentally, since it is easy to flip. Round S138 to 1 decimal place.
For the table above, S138 -6.1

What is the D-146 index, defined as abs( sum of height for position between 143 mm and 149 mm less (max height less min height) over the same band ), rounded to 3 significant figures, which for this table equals 14.5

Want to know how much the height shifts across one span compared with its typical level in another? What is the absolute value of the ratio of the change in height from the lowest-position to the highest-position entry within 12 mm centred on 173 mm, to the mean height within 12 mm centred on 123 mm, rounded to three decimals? 0.019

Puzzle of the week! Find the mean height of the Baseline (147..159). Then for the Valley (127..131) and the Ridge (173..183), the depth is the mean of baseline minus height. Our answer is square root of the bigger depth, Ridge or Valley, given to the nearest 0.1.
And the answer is 0.8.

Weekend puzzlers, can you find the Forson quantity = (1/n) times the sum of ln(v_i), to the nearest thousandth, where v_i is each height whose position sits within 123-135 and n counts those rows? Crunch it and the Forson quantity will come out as 1.557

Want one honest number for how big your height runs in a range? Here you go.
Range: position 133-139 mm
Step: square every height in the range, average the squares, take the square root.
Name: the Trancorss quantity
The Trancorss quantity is 4.79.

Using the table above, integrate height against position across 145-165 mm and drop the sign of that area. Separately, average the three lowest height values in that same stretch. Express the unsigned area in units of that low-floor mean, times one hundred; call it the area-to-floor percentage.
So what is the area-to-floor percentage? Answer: 2078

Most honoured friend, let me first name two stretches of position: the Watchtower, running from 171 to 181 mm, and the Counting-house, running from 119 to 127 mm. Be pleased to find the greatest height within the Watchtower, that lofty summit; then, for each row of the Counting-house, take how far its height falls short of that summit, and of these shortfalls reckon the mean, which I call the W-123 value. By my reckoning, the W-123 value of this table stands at -0.42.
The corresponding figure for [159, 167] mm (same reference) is -0.25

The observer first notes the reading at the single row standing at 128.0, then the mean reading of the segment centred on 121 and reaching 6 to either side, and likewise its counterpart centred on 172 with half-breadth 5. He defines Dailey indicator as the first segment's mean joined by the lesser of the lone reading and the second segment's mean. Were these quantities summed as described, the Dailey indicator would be 8.80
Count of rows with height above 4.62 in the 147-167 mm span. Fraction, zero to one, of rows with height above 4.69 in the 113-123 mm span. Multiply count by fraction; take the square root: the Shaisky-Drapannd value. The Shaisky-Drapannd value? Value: 2.4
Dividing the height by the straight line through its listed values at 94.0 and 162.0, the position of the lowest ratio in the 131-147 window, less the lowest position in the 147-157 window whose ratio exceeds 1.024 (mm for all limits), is -12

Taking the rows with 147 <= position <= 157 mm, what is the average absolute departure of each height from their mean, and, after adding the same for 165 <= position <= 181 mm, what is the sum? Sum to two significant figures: 0.30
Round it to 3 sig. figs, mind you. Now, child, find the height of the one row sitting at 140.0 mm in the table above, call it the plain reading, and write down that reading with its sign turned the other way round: -4.98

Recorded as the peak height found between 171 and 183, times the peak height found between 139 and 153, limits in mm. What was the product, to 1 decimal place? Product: 22.3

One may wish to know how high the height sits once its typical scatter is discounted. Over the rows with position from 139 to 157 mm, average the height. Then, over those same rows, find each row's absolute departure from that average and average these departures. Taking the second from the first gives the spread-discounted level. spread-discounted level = 4.77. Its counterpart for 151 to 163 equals 4.66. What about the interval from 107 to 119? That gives 4.76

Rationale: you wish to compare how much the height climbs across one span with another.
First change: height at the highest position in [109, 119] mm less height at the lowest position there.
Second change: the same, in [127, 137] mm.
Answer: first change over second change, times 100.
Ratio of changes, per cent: -500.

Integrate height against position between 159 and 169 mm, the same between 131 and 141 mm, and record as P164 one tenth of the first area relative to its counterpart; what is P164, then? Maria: 0.093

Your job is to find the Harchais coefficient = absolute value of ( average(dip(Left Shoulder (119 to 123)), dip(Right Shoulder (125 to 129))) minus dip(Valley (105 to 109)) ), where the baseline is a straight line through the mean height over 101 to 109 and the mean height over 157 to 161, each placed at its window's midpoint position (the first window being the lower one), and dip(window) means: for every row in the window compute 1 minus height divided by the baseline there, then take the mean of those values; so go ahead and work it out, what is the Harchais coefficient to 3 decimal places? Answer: 0.004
